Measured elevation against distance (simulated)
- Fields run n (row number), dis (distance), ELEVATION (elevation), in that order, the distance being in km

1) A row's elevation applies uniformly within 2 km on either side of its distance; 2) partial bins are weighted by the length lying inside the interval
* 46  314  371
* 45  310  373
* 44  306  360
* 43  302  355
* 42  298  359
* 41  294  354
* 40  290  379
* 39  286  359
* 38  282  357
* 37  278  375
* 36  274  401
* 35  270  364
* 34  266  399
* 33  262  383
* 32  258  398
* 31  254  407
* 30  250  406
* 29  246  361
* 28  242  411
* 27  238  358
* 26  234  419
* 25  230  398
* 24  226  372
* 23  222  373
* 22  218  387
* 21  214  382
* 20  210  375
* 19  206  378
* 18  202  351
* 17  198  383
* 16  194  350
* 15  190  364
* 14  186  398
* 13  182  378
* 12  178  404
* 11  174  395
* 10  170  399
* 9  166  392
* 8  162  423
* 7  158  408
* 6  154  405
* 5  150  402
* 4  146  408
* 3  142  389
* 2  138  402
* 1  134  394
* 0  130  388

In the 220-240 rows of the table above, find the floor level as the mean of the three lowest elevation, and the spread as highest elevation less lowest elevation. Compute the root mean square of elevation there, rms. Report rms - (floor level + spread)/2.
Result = 170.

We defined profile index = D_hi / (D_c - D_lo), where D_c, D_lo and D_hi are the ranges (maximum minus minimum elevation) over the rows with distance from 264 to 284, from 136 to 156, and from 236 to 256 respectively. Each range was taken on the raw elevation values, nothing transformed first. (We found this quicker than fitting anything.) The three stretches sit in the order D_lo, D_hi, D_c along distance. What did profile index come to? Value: 2.1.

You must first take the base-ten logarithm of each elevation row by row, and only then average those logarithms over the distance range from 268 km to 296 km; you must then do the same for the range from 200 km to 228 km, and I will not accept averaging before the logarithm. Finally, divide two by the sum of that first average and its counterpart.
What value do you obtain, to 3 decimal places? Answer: 0.389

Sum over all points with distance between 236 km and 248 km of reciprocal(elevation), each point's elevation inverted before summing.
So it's 0.0080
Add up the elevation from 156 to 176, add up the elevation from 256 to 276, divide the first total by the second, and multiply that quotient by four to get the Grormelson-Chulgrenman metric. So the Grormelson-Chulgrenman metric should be 4.15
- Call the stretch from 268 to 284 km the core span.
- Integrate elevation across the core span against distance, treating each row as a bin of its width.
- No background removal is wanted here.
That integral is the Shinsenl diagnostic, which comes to 5988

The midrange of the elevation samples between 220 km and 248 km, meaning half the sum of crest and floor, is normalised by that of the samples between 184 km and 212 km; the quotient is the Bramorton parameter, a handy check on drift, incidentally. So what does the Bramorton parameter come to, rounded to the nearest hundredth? 1.04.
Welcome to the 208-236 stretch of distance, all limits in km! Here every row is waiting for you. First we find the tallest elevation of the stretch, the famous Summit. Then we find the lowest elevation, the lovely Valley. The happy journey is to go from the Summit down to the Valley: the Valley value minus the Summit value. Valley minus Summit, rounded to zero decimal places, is -47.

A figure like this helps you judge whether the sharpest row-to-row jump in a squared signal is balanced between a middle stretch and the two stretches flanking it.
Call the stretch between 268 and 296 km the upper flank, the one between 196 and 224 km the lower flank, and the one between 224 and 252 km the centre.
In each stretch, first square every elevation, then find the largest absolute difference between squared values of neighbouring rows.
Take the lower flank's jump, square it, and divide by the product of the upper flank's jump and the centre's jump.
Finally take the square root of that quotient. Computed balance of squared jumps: 0.64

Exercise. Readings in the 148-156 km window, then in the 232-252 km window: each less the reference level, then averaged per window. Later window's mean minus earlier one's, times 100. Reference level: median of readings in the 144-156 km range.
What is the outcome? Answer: -1250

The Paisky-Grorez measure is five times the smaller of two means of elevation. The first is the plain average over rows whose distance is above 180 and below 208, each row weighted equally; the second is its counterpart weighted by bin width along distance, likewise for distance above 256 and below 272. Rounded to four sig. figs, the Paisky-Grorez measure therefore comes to 1859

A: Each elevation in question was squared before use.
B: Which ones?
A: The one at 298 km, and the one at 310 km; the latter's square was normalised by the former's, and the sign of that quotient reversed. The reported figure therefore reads -1.08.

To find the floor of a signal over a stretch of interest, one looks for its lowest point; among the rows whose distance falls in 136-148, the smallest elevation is 389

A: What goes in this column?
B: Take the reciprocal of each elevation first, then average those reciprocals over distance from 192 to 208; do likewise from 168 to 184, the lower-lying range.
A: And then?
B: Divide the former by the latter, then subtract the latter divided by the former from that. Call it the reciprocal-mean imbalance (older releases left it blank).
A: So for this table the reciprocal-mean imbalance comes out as 0.15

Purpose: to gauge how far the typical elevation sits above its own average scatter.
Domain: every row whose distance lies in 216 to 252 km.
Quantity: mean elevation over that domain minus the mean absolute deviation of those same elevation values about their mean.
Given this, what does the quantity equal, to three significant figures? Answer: 368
